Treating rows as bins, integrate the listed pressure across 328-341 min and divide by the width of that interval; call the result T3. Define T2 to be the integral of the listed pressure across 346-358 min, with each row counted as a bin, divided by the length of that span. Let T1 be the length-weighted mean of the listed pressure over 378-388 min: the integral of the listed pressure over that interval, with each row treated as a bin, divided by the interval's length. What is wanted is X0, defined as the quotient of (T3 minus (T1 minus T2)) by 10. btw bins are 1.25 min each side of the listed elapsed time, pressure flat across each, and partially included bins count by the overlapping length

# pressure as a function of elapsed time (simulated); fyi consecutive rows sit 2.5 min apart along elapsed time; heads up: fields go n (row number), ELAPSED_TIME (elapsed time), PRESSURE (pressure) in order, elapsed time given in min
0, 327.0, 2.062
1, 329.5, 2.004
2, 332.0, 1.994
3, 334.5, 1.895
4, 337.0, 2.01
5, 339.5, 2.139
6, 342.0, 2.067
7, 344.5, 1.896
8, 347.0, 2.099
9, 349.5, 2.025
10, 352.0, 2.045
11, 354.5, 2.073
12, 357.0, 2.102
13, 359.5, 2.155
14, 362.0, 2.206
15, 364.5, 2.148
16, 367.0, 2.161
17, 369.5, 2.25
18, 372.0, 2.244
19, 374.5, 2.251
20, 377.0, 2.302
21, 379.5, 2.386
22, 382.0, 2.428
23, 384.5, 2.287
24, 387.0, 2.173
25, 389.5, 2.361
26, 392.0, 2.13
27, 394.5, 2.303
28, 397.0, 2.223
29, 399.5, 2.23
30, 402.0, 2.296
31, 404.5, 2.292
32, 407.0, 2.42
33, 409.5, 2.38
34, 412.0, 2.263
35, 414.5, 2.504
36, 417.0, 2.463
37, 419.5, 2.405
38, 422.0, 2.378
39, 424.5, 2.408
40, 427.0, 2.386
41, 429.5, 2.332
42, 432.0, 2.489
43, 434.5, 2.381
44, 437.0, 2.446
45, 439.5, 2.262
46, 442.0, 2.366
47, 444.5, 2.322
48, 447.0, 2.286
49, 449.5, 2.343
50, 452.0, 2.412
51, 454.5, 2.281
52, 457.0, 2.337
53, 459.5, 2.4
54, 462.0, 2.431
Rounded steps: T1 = 2.32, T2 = 2.07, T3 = 2.01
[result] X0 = 0.176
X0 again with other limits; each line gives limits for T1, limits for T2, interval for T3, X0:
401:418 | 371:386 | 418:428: 0.234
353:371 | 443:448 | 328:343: 0.217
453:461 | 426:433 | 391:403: 0.229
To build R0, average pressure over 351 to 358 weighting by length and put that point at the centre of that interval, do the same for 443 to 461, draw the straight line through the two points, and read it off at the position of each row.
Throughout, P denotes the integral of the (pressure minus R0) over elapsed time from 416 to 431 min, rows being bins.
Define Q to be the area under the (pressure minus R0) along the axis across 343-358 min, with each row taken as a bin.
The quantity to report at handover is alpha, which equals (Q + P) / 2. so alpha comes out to 0.8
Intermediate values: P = 2.0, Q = -0.3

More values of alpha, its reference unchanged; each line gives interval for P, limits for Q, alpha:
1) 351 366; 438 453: 0.4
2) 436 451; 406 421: 1.4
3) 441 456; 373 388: 1.2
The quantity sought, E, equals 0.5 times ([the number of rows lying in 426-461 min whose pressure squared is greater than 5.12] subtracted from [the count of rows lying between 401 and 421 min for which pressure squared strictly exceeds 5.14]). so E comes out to -3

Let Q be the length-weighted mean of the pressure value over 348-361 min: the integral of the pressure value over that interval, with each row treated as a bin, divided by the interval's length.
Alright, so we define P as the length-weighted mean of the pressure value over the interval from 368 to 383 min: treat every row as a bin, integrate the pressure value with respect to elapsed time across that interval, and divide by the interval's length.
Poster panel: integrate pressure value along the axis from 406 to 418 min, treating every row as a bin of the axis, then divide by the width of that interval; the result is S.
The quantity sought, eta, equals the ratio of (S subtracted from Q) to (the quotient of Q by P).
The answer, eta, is -0.36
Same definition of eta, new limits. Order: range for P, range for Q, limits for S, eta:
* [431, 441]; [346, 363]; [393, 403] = -0.18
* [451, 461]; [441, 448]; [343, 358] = 0.29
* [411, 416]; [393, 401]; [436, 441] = -0.11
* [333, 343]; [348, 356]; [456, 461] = -0.32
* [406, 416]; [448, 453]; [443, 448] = 0.06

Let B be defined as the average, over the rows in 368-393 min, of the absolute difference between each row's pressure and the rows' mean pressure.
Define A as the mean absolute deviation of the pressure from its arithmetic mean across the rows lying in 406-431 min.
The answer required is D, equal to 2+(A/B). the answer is 2.6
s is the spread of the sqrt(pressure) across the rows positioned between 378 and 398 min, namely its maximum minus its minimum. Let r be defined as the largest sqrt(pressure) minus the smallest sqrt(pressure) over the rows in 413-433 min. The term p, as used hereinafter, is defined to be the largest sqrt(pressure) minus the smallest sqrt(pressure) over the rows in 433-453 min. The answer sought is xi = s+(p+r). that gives 0.214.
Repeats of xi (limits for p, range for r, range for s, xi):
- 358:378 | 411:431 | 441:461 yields 0.172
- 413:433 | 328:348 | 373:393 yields 0.240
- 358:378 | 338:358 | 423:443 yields 0.211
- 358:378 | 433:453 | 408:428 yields 0.190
